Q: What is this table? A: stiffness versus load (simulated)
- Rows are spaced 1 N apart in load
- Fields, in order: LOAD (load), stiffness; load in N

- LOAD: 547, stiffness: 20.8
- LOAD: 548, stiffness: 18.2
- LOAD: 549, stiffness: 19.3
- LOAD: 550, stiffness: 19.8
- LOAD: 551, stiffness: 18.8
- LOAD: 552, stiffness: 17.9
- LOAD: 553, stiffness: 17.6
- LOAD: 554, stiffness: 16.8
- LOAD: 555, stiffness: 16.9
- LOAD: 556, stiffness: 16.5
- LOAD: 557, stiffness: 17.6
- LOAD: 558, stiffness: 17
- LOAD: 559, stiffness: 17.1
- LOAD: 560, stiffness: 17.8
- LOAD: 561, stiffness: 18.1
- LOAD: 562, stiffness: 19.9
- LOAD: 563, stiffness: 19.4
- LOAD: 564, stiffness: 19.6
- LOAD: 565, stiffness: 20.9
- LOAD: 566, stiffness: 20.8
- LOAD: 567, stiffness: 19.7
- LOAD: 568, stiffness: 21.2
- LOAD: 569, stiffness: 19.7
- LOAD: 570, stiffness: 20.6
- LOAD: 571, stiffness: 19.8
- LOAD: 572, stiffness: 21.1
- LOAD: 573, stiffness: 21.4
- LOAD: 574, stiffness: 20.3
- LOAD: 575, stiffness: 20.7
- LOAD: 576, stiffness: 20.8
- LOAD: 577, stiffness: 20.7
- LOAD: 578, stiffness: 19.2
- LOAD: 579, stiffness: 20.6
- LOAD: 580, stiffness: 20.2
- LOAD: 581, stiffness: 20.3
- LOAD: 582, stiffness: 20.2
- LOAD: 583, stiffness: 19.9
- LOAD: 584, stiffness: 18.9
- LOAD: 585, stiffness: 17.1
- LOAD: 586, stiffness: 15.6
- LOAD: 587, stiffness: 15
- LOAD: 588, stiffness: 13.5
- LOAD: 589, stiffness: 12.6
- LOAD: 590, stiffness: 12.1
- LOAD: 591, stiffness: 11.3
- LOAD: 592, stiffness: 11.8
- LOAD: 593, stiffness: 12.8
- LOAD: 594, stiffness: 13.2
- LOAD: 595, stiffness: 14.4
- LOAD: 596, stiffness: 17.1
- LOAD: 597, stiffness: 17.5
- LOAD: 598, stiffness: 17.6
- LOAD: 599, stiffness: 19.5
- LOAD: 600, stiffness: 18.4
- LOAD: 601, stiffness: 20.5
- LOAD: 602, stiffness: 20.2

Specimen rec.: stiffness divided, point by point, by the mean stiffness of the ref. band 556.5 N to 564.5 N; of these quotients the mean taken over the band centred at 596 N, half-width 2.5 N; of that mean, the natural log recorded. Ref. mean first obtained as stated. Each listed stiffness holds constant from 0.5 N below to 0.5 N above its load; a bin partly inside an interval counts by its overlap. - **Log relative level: -0.14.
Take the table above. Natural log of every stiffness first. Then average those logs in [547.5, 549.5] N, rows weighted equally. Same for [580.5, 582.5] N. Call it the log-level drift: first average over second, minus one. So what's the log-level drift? -0.026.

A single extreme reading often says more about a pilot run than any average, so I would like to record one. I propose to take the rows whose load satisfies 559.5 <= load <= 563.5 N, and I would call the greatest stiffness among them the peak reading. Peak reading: 19.9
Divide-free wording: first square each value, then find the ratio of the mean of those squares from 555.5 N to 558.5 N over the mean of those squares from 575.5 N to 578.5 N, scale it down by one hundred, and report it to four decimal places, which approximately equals 0.0071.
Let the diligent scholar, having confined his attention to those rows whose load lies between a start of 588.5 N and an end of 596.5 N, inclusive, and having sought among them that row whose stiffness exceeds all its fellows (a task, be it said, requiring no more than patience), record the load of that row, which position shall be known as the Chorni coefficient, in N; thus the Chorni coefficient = 596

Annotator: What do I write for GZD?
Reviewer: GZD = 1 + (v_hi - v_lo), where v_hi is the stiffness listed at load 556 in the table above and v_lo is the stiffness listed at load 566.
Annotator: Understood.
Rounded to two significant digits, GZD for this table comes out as -3.3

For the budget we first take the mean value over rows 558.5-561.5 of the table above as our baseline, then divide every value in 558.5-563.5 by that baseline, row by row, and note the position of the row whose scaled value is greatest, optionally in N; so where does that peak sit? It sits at 562 N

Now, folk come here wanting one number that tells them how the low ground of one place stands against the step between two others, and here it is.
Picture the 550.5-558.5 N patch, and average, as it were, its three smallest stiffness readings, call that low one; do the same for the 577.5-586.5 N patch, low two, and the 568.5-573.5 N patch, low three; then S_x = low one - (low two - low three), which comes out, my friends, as 20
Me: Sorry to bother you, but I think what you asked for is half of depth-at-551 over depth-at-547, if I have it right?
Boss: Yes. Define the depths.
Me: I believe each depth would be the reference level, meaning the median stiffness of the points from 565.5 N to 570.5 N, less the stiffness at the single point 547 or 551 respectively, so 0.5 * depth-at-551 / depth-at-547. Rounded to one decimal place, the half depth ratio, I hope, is -4.5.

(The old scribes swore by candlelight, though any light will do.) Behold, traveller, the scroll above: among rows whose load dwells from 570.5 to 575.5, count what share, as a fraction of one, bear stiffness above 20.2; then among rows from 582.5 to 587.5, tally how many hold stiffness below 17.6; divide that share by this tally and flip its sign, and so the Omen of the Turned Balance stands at -0.27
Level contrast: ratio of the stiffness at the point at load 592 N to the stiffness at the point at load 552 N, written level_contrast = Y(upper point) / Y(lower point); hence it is 0.66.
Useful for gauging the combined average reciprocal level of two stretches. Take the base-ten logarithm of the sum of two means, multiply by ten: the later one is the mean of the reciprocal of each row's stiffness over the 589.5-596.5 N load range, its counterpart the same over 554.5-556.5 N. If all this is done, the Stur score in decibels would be -8.64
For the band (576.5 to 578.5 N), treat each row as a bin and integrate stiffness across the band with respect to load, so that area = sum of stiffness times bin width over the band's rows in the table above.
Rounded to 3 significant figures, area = 39.9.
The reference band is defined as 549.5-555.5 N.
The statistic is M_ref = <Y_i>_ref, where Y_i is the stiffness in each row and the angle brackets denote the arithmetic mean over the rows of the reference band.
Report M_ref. 18.0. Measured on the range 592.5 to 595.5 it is 13.5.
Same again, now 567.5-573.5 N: 20.6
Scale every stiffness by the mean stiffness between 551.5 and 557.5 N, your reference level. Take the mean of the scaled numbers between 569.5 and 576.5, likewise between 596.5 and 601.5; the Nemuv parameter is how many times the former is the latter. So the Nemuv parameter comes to 1.11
